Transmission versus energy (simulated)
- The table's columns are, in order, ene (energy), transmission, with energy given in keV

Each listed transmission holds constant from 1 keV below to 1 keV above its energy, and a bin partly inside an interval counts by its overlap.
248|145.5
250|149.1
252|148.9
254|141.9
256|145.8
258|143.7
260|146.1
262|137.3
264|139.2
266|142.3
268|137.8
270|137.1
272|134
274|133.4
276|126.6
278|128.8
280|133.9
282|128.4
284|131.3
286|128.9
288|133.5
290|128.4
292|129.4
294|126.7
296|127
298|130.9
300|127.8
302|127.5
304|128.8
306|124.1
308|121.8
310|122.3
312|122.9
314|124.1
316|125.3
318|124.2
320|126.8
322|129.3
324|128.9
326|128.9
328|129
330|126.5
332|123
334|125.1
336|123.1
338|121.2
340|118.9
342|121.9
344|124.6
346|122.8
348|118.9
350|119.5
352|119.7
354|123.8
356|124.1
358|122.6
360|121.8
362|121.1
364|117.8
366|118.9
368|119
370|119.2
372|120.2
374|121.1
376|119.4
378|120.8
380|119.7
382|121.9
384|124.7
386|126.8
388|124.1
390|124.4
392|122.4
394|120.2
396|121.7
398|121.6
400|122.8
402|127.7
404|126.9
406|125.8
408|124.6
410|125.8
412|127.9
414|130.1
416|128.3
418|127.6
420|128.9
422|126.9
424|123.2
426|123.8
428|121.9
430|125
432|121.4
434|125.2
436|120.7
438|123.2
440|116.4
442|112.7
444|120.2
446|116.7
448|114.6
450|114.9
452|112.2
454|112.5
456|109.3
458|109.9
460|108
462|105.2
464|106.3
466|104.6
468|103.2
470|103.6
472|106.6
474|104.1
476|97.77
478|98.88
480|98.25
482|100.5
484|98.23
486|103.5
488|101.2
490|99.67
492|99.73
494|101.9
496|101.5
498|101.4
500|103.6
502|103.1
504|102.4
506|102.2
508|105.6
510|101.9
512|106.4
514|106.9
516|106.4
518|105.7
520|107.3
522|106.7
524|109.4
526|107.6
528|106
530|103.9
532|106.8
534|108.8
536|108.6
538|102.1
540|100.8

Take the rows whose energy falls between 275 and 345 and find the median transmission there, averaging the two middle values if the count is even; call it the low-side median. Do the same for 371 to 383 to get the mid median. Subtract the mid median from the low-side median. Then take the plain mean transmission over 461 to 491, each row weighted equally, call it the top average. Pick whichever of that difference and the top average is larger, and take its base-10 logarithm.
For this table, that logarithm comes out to 2.01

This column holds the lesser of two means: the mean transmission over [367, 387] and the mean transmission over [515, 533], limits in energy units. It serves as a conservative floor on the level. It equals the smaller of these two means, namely 107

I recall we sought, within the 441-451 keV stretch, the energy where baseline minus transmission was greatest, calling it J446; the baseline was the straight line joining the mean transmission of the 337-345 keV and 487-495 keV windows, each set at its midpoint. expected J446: 442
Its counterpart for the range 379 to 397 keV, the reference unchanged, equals 380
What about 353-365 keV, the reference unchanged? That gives 364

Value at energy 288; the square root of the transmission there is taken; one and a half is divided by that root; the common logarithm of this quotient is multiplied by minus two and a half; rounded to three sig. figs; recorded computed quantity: 2.22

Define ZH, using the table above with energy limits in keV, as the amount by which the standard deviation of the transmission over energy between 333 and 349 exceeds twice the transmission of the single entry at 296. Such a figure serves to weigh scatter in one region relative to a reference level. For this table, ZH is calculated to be -252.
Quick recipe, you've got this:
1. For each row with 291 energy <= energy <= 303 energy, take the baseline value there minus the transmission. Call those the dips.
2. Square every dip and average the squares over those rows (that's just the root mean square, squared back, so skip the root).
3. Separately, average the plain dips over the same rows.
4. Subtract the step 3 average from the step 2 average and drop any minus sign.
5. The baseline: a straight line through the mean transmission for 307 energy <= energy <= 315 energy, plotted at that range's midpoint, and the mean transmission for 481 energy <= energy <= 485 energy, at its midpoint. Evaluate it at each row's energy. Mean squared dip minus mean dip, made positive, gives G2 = 18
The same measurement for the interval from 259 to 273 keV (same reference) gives 125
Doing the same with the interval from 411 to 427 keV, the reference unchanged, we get 384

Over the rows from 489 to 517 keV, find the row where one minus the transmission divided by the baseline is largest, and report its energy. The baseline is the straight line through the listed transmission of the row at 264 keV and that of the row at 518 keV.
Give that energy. 490 keV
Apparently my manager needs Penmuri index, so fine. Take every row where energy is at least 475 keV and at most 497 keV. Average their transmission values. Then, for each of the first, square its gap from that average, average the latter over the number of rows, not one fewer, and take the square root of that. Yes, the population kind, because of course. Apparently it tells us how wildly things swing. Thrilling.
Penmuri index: 1.7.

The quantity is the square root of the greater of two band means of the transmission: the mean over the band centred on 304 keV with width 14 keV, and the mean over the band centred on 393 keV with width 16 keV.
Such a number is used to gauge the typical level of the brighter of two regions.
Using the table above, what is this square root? 11.23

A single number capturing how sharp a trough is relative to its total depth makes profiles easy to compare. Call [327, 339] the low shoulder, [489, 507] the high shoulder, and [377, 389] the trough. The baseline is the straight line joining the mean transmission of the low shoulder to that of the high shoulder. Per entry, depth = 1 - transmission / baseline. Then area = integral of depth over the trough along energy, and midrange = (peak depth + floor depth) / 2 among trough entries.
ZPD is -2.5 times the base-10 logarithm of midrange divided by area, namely 2.65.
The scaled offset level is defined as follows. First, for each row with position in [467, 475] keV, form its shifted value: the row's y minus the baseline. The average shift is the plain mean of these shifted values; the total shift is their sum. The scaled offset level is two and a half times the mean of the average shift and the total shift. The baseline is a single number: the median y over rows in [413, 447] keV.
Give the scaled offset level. -118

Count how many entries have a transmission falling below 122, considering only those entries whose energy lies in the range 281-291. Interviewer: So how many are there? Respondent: 0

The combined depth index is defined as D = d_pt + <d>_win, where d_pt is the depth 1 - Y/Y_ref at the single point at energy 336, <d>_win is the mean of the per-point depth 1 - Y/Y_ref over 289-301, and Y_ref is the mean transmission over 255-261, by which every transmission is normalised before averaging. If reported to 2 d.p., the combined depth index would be 0.27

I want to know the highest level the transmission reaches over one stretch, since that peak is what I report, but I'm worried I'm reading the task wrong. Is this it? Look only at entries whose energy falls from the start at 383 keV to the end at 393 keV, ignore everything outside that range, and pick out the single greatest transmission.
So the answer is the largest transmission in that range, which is 126.8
